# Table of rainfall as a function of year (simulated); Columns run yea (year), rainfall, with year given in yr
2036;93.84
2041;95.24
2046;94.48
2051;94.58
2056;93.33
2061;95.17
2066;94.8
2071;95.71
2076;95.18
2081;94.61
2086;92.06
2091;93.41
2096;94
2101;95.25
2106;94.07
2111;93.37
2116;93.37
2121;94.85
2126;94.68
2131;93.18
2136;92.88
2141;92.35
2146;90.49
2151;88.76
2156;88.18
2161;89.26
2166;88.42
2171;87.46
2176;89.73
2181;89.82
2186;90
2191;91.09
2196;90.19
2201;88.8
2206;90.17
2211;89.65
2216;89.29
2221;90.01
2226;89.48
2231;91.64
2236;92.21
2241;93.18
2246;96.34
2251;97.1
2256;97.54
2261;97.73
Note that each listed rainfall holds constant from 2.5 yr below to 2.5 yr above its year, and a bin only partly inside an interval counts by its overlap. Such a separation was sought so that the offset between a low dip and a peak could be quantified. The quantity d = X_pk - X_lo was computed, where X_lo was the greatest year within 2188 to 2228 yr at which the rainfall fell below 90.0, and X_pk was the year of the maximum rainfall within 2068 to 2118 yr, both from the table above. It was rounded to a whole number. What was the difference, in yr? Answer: -155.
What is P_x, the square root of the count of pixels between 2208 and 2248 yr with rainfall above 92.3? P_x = 1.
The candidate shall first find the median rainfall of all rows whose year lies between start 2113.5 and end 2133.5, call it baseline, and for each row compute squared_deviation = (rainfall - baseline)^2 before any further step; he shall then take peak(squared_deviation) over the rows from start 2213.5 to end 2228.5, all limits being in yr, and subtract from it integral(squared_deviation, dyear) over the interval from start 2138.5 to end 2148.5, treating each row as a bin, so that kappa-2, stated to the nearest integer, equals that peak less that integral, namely -54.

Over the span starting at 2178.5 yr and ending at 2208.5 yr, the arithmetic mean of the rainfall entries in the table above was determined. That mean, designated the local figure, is 90.0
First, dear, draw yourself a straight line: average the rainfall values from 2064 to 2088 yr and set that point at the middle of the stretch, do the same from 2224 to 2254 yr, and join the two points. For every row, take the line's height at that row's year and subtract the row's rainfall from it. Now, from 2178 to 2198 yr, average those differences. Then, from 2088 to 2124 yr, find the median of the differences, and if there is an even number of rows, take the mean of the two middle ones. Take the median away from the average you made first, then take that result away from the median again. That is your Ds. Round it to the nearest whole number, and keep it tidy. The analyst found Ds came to -3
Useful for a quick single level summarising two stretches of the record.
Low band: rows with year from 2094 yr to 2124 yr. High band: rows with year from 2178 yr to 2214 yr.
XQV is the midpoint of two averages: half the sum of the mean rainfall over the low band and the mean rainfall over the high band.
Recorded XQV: 92.1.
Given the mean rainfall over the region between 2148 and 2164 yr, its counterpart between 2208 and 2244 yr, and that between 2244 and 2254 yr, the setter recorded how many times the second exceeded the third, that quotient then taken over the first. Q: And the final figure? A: 0.0106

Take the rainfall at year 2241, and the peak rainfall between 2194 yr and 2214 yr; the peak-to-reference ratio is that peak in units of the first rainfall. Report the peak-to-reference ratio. 0.968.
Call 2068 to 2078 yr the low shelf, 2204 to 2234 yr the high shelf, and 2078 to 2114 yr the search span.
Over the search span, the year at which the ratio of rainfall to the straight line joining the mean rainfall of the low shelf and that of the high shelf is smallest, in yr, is 2086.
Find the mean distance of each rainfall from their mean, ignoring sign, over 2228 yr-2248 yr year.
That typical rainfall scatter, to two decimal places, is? 1.50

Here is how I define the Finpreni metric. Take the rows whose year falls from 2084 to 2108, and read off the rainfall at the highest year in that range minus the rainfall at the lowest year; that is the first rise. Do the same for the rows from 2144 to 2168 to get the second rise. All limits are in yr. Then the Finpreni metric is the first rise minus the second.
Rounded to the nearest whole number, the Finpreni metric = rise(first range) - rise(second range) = 4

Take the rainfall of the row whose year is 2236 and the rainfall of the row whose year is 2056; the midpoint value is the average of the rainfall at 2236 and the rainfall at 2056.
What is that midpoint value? 92.8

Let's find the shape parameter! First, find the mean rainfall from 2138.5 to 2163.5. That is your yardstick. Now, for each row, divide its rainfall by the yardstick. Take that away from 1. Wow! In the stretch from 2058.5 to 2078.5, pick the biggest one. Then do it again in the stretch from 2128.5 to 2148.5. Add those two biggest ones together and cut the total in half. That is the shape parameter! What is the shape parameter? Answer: -0.032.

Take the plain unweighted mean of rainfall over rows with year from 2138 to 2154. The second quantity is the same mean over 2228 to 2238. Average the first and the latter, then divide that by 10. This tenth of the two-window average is 9.1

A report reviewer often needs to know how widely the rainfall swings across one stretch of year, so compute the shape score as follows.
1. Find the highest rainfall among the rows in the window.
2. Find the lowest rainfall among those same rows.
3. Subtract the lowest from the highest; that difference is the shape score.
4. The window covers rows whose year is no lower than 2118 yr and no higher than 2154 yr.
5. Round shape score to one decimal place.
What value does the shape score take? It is 6.1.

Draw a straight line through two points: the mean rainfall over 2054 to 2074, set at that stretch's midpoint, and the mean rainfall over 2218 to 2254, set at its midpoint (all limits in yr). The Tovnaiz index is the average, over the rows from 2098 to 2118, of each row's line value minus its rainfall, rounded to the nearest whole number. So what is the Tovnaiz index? 0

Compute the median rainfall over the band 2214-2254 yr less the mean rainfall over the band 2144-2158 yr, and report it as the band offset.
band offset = 2.8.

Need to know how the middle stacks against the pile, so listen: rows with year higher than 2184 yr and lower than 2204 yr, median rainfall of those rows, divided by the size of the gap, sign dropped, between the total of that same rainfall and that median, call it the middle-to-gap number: 0.3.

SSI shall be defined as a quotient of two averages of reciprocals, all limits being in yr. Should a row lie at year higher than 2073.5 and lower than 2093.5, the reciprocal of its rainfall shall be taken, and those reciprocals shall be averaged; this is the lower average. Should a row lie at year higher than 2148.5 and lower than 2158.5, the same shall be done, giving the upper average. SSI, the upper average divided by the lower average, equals 1.06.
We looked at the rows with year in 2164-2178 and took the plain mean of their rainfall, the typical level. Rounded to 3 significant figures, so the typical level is 88.5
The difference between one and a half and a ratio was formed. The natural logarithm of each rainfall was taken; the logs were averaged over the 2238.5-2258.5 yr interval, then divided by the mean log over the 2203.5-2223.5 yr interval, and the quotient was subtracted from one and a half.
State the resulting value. 0.485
